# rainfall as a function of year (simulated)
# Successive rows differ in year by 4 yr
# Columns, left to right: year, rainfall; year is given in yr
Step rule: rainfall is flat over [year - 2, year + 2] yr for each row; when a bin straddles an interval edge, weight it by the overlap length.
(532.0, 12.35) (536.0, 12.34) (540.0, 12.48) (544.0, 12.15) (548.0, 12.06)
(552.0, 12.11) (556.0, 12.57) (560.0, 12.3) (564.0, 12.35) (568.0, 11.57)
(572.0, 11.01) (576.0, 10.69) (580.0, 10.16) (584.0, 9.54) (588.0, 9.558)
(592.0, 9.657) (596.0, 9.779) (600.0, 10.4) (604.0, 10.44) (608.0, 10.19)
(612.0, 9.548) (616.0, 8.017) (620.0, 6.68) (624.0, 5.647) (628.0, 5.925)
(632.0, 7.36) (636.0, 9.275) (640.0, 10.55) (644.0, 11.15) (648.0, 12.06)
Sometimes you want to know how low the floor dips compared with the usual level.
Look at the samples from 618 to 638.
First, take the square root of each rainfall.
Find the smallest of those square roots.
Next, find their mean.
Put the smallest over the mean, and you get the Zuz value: 0.90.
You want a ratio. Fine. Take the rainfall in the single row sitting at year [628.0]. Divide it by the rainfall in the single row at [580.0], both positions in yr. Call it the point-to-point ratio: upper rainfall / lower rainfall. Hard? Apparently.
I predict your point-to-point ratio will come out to 0.58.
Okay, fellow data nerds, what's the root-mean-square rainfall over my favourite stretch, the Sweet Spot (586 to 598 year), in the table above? 9.7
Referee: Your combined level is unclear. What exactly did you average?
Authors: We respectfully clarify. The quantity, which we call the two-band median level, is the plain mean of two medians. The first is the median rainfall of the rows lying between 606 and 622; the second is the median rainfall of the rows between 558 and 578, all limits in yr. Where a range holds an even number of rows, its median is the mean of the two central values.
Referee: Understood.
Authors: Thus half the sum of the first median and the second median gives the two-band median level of 10.2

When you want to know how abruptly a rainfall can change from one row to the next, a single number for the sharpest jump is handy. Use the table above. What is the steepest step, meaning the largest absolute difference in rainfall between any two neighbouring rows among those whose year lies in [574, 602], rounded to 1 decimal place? 0.6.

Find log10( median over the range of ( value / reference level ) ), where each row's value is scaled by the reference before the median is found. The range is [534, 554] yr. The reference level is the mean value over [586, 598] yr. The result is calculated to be 0.10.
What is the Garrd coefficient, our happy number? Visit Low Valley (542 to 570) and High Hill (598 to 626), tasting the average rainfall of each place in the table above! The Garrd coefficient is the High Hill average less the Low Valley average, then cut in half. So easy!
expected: -1.7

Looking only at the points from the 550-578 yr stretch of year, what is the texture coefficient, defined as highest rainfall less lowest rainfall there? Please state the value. 1.9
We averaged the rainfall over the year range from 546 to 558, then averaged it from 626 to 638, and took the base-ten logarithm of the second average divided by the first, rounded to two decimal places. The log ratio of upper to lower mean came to -0.21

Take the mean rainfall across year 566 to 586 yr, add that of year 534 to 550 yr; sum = 22.9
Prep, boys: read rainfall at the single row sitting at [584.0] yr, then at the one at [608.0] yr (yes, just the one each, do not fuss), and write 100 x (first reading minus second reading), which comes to -65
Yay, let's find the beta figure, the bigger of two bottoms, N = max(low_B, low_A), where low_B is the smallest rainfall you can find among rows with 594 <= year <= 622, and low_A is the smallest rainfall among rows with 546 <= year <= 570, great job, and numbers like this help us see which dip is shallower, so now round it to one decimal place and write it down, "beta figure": 11.6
